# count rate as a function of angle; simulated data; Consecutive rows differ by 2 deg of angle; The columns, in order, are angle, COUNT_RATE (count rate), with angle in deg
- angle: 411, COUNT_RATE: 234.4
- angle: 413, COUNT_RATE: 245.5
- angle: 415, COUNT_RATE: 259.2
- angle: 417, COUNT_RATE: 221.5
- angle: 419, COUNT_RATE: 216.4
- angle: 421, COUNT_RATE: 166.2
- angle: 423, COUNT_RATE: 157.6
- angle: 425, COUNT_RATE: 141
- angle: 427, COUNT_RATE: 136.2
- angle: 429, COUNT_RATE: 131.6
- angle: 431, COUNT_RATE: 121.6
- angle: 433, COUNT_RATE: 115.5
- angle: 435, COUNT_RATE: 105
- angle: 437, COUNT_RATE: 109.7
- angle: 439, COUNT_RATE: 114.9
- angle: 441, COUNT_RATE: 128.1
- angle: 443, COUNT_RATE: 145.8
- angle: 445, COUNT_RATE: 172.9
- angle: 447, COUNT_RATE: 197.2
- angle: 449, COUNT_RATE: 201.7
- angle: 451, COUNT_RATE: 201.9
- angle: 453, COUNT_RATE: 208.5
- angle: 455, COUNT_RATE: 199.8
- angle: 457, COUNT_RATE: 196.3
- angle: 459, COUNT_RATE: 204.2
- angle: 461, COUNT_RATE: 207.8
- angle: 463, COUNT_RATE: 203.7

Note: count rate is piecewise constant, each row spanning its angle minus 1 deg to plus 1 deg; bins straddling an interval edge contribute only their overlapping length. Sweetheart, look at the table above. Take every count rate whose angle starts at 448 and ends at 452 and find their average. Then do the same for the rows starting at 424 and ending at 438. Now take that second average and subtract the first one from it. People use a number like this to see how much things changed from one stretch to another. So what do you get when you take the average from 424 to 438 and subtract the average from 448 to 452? -79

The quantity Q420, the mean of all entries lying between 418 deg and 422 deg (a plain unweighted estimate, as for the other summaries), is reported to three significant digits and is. 191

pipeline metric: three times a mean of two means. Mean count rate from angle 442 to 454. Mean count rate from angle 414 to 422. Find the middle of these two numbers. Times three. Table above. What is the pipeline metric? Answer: 606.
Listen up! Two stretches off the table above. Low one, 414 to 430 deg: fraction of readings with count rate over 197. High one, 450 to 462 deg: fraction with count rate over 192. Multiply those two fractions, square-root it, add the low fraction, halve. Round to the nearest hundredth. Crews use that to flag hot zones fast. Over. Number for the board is 0.49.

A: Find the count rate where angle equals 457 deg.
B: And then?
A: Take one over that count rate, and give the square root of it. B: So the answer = 0.071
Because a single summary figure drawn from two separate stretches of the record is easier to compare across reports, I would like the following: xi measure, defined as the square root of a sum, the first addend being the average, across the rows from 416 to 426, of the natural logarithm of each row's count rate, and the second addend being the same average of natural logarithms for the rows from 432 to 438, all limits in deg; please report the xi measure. 3.14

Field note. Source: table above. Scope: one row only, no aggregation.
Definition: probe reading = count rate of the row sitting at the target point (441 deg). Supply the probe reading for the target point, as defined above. 128.1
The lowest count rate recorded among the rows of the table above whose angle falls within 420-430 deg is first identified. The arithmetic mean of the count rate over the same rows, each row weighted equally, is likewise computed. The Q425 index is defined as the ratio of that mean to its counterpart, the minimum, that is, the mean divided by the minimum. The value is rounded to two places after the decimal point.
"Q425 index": 1.11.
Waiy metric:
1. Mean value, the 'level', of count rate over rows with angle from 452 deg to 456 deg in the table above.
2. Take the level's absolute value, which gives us 204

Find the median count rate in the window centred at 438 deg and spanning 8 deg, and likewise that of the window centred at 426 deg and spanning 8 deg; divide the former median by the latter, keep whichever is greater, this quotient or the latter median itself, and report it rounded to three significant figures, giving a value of 139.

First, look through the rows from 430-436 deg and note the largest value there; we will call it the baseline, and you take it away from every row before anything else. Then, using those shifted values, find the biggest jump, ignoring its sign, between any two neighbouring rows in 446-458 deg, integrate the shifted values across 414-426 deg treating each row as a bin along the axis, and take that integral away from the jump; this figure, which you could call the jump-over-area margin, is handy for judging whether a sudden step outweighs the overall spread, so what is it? -856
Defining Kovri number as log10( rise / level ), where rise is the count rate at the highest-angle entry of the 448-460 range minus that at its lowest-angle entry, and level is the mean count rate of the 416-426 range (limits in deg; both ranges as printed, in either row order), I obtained -1.9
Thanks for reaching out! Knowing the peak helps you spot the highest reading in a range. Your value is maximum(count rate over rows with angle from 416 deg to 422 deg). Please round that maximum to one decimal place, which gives 221.5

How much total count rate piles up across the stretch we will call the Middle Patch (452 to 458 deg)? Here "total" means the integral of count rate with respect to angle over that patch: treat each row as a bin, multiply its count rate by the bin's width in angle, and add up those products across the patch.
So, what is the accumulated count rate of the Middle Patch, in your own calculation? 1209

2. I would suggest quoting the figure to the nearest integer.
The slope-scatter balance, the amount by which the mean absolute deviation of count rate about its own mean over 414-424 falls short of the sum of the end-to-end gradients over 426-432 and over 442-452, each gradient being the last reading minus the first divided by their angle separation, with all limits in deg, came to -30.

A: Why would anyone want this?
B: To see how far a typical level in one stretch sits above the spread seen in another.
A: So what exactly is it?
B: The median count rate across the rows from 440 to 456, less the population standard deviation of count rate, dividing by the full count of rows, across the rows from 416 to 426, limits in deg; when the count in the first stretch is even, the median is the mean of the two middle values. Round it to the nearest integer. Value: 166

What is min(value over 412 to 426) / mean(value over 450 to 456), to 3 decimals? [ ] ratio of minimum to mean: 0.693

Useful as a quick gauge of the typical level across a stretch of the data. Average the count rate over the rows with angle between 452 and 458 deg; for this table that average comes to 202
